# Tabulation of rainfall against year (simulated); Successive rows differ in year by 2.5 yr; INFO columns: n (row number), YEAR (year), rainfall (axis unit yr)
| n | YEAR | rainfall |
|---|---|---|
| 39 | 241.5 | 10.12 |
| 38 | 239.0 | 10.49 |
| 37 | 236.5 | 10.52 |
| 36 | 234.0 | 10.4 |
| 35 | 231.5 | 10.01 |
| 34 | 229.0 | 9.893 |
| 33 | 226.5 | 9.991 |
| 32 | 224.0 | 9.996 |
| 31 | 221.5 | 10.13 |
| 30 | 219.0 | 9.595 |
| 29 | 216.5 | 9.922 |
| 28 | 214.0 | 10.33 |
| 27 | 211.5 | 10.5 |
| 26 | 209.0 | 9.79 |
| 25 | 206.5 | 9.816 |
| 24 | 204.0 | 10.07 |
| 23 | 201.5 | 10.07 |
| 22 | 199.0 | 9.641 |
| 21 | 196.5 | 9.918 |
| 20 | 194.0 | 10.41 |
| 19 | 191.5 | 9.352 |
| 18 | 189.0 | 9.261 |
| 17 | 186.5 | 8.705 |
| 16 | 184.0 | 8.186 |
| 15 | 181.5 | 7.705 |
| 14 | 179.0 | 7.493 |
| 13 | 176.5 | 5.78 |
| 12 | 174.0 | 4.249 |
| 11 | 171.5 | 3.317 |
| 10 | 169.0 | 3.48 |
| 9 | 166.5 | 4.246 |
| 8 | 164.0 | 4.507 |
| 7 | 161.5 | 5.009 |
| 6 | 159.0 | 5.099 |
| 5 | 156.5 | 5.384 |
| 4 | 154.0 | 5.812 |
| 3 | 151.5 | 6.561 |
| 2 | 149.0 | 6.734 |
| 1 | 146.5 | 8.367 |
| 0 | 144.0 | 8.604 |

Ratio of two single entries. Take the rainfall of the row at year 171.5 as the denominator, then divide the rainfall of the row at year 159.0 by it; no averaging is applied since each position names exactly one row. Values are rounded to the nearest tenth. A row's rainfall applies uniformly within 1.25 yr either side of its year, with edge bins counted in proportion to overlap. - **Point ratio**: 1.5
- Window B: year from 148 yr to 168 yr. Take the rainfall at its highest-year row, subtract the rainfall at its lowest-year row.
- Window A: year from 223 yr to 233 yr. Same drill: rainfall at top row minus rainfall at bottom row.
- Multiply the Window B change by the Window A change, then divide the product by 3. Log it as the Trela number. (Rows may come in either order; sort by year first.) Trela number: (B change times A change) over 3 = -0.01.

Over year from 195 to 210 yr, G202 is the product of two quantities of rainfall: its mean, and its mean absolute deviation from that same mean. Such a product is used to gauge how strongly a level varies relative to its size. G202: 1.3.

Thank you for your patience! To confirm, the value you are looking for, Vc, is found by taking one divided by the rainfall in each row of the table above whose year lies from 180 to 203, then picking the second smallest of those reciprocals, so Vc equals 0.099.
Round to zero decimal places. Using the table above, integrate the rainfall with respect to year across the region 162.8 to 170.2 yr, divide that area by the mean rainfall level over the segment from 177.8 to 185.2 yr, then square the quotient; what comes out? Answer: 15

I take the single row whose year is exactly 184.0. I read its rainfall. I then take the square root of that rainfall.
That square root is 2.86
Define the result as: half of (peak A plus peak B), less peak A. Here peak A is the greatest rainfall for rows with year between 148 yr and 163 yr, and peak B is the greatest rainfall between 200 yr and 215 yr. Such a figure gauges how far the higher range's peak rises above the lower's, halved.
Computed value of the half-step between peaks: 1.9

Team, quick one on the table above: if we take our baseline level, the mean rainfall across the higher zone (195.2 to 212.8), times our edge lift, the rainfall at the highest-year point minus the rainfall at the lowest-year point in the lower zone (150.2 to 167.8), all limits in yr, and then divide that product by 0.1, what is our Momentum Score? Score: -231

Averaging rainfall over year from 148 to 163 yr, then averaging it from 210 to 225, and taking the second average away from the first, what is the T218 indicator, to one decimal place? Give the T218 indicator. -4.3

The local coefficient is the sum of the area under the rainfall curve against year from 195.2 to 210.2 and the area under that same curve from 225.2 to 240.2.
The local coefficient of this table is 302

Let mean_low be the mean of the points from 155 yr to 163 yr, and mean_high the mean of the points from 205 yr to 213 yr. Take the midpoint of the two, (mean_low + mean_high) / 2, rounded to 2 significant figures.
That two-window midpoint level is 7.6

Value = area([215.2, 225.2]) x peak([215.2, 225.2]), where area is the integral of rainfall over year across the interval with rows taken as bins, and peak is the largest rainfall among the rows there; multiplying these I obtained 1004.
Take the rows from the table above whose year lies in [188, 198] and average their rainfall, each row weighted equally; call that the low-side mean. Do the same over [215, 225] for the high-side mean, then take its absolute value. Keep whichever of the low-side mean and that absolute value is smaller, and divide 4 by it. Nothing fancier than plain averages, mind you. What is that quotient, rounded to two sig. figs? 0.41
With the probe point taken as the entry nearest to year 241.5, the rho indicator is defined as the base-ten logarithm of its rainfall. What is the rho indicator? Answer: 1.005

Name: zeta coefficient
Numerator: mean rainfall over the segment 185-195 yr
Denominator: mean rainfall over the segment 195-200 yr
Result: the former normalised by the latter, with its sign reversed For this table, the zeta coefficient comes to -0.96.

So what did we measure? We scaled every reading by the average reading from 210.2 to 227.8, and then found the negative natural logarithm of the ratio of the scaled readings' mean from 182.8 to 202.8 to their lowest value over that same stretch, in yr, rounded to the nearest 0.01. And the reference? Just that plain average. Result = -0.14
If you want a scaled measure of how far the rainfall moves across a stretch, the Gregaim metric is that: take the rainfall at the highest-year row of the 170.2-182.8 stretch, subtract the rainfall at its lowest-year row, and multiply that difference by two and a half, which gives 11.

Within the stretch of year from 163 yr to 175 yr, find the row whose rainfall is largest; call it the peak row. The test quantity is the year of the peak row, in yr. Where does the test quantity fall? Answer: 164.0 yr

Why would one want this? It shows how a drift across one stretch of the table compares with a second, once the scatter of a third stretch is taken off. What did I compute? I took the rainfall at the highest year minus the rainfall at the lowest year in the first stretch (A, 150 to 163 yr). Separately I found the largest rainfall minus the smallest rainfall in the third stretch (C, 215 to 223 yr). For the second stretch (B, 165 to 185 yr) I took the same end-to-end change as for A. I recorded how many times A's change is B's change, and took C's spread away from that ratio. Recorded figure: -0.9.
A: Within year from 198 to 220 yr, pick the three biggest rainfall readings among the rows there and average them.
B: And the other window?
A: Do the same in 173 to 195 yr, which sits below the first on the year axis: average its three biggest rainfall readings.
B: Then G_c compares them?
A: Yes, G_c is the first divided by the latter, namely 1.1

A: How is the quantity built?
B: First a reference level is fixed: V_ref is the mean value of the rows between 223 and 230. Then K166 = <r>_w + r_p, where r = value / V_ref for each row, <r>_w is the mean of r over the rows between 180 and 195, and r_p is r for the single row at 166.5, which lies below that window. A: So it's 1.3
